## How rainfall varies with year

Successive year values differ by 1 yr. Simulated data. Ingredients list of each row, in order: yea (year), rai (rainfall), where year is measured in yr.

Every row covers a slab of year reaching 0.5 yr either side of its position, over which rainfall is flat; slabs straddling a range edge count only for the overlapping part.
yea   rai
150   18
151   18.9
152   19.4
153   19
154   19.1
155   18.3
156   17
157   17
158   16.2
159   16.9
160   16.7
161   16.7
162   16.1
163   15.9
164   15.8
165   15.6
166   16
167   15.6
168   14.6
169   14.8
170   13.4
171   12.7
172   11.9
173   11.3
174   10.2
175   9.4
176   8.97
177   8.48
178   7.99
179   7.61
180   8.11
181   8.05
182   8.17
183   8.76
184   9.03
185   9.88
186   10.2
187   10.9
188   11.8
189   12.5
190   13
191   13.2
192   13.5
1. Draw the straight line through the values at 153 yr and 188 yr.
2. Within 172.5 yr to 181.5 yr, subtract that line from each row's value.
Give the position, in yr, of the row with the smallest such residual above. 179 yr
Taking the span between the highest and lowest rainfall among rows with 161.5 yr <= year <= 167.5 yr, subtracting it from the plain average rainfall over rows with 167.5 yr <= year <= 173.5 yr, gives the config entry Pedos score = 13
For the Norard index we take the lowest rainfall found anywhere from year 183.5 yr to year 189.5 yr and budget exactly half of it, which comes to 4.5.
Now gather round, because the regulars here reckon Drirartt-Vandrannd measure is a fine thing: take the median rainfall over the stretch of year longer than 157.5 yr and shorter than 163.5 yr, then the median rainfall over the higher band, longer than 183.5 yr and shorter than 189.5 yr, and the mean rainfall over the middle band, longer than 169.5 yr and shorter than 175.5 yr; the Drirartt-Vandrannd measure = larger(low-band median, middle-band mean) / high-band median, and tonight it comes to 1.6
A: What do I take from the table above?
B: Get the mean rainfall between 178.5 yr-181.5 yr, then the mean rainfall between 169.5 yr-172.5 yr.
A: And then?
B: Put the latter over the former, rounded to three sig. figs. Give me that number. 1.60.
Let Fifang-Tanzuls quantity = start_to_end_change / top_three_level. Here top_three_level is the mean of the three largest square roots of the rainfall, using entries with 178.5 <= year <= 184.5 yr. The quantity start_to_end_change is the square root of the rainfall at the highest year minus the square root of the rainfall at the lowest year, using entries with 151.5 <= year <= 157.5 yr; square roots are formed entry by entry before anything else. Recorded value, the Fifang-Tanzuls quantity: -0.10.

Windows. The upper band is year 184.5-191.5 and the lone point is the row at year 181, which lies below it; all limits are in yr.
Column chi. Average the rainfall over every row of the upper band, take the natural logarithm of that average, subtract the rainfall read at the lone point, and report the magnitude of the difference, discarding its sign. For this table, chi 6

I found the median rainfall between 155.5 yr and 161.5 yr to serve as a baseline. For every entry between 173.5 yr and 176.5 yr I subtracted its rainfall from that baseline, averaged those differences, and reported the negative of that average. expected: -7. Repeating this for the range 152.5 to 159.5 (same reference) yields 1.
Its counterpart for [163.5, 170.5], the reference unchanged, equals -2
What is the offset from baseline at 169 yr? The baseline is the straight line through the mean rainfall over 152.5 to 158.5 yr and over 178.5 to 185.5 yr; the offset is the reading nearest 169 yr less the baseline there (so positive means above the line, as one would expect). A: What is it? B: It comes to 1.7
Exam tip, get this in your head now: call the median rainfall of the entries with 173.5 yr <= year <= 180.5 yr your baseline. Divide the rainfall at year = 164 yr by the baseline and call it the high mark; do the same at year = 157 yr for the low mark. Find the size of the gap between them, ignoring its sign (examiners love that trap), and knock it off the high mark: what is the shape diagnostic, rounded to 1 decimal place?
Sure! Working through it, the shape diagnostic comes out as 1.7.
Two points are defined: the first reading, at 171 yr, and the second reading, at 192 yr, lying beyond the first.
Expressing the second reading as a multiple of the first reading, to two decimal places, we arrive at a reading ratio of 1.06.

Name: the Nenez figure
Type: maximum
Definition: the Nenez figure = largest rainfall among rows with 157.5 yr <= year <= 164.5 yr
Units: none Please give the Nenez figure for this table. 16.9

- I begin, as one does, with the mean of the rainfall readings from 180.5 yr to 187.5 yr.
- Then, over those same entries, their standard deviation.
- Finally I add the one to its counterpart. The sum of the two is 10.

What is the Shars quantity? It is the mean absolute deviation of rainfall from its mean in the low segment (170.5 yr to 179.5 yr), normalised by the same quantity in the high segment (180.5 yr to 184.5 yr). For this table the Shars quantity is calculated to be 3.8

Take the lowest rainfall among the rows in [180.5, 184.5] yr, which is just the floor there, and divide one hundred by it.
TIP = 12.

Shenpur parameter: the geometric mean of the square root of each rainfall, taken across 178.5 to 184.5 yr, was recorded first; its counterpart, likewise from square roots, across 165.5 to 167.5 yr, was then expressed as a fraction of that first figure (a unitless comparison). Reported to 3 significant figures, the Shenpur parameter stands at 1.38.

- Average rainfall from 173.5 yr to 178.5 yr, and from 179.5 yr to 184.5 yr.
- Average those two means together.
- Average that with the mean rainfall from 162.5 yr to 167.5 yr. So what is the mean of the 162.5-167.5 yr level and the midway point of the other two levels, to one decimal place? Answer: 12.2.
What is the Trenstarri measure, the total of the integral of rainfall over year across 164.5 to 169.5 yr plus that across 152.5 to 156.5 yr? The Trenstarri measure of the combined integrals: 150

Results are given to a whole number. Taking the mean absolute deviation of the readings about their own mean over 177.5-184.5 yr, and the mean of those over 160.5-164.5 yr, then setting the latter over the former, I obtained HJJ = 43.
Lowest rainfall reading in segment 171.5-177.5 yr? 8.48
